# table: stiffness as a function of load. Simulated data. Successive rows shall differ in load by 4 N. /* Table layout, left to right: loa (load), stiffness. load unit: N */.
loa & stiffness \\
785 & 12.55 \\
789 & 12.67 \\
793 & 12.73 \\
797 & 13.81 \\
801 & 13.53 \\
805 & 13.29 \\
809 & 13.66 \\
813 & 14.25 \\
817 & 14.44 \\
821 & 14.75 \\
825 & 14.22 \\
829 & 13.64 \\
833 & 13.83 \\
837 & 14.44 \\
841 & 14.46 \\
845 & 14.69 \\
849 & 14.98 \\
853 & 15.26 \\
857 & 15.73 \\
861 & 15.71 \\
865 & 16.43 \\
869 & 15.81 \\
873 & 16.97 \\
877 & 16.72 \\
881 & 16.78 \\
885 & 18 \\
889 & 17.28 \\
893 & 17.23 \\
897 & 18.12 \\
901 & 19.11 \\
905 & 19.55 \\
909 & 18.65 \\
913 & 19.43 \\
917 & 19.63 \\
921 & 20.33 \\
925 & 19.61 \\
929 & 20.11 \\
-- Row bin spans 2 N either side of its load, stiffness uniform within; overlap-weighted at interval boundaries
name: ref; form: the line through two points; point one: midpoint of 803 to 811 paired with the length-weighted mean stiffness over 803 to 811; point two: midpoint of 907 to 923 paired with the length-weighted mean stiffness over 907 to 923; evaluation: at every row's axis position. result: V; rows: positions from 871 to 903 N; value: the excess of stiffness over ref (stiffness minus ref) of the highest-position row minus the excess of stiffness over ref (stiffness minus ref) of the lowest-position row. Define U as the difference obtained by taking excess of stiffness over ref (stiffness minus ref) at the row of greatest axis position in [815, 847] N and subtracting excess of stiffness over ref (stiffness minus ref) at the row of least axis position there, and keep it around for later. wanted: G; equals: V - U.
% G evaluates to 1.89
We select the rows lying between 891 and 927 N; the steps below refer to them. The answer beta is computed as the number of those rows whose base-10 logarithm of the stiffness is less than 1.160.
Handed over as 0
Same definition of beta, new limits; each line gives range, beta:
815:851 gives 5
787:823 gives 8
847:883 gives 0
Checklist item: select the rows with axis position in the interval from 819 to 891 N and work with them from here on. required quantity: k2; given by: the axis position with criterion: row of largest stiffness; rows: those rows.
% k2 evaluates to 885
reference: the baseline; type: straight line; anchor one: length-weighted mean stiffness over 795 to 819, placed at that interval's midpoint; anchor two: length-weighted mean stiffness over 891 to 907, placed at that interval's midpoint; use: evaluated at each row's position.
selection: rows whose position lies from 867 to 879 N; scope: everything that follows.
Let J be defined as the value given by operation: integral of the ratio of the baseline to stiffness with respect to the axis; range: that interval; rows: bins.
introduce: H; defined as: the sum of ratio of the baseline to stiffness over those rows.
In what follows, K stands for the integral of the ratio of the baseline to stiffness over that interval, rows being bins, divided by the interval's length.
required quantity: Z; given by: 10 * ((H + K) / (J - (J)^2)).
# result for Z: -0.290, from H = 3.13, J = 12.5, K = 1.04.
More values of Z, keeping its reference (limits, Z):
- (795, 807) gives -0.303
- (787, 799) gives -0.301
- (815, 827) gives -0.301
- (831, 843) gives -0.279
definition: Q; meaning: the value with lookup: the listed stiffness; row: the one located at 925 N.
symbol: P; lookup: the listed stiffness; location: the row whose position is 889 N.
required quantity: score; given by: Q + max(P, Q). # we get 39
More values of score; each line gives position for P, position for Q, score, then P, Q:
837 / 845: 29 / 14.44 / 14.69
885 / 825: 32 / 18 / 14.22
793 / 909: 37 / 12.73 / 18.65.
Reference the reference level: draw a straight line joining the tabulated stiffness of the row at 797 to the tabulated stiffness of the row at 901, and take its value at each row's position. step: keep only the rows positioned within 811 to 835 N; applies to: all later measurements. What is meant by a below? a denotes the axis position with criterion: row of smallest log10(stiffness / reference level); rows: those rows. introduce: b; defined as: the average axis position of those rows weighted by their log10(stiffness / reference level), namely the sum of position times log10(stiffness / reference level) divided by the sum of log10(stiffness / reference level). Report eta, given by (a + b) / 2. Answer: 828.1 N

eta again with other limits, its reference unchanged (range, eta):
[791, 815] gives 804.0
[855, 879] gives 867.8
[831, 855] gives 837.7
